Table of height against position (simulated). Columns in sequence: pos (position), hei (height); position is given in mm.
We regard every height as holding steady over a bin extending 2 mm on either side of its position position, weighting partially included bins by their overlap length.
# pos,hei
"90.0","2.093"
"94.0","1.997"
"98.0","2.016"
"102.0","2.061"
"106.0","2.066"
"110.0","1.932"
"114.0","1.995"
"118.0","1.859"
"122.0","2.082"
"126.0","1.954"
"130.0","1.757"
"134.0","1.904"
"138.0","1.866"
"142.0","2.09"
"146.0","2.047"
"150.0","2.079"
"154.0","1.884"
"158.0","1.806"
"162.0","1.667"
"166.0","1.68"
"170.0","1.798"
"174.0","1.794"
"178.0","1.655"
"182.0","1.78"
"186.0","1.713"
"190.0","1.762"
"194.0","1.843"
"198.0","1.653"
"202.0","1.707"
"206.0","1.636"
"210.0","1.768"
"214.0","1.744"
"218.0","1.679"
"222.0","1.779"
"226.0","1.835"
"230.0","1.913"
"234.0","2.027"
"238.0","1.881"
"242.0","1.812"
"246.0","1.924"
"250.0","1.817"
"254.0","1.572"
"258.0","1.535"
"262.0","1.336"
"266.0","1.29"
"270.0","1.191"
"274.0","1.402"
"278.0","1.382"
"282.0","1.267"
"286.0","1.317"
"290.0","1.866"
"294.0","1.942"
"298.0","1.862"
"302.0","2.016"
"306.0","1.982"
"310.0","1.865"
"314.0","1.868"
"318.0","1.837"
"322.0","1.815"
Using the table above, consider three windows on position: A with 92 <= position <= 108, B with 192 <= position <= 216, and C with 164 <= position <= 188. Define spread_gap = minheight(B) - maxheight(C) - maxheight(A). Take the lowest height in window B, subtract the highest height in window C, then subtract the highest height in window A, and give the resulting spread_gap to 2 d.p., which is -2.23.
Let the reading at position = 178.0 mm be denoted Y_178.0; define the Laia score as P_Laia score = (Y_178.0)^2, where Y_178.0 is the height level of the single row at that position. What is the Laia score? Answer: 2.7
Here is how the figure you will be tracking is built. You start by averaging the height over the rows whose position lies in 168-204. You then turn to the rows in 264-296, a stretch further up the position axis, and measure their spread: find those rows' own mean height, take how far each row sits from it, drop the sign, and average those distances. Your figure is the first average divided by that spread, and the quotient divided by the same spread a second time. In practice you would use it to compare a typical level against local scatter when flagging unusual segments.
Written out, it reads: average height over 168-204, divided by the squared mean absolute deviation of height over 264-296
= 35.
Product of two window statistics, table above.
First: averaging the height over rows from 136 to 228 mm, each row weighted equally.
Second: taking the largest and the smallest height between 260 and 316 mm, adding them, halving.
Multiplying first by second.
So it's 2.9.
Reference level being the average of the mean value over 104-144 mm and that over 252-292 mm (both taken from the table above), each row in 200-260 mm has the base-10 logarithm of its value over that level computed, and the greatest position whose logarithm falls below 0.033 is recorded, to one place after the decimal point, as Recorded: 258.0 mm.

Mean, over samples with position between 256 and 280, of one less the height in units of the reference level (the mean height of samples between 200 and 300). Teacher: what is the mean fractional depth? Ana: 0.18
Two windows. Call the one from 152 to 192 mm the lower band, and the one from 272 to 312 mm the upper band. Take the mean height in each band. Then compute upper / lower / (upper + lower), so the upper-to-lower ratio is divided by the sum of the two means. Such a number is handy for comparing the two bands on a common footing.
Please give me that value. 0.280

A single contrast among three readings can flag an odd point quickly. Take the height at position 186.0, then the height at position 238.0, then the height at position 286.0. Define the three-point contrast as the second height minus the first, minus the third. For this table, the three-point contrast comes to -1.15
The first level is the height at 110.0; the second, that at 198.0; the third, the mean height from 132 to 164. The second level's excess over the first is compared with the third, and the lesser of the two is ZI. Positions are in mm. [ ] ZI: -0.28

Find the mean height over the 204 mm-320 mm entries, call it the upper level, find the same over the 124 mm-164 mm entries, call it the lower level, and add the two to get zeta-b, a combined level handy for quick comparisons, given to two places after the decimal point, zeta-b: 3.61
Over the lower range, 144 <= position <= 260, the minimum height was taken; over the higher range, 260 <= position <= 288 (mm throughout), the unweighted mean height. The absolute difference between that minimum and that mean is 0.22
